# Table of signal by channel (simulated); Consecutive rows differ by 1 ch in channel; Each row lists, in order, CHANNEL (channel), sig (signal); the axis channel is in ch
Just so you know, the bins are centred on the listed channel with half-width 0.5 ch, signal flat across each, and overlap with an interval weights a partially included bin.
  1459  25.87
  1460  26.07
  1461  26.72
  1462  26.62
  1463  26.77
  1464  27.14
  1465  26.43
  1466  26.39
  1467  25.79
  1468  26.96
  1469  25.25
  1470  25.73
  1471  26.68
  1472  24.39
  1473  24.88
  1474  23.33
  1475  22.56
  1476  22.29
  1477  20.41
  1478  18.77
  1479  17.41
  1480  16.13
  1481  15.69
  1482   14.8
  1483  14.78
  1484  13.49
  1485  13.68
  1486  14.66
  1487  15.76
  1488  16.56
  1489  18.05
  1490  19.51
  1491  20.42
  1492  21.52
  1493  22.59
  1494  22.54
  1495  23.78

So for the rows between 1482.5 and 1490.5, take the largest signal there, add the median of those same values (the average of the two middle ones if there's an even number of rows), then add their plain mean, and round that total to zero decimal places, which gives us 51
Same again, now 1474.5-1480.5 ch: 62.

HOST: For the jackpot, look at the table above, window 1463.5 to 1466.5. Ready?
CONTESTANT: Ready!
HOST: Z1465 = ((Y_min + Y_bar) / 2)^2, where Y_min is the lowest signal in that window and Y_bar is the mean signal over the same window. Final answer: 703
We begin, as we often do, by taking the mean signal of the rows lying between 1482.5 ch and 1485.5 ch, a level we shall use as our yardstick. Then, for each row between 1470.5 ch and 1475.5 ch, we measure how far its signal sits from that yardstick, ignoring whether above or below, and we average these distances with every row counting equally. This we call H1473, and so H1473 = 10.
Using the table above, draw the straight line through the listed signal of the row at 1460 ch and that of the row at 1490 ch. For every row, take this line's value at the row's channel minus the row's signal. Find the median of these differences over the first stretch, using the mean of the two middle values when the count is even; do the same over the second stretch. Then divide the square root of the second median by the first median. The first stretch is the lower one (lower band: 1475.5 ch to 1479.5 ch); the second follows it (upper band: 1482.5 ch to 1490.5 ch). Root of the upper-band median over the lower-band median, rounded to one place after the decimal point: 0.8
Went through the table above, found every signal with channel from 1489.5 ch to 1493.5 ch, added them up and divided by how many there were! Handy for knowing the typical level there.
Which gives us 21.0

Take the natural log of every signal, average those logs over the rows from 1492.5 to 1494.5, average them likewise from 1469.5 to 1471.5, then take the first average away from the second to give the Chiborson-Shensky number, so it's 0.15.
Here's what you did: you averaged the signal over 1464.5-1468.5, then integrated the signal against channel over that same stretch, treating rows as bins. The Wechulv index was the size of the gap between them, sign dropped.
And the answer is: 79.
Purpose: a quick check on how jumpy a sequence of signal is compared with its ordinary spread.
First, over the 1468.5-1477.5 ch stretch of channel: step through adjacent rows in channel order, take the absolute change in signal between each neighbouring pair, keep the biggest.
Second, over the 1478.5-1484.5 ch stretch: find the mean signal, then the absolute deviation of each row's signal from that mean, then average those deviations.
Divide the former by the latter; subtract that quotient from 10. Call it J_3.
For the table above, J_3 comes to 7.8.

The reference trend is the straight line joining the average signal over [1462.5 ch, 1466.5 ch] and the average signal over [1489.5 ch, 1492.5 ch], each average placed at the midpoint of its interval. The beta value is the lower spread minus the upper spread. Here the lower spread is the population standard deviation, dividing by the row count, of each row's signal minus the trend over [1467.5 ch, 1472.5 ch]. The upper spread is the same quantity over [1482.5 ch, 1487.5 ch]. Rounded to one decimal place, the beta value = -0.2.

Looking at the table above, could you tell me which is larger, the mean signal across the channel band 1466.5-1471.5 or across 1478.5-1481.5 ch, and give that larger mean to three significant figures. 26.1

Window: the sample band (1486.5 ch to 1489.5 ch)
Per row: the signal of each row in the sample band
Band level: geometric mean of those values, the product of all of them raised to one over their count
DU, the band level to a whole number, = 17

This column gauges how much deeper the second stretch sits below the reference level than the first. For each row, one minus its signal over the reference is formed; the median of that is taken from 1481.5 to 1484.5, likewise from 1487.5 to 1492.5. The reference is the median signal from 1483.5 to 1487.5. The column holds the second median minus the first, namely -0.3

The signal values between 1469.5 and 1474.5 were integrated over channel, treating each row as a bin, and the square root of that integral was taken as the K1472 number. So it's 11.2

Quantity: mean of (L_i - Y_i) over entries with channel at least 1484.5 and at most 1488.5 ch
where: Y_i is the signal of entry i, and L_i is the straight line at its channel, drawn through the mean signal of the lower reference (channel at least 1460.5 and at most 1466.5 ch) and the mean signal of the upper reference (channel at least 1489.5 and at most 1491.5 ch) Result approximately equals 5.8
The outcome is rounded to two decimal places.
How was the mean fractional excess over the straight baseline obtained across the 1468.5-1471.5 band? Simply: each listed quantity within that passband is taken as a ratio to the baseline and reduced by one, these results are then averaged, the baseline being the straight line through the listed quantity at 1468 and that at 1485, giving 0.02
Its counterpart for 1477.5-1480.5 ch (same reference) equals -0.05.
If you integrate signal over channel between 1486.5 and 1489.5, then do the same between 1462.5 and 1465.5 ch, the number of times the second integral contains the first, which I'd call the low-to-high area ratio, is 1.6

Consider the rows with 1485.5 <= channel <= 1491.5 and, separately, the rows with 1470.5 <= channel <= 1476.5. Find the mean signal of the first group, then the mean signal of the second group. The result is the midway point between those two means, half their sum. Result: 21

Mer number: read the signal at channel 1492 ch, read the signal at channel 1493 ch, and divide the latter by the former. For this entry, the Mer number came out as 1.05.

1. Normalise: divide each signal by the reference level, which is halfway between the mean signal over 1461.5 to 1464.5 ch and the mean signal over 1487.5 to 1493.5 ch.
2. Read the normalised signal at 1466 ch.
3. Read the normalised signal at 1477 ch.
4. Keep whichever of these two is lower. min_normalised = 0.88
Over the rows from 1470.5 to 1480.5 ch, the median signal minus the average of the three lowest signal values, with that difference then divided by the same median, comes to 0.22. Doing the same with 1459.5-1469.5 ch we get 0.03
